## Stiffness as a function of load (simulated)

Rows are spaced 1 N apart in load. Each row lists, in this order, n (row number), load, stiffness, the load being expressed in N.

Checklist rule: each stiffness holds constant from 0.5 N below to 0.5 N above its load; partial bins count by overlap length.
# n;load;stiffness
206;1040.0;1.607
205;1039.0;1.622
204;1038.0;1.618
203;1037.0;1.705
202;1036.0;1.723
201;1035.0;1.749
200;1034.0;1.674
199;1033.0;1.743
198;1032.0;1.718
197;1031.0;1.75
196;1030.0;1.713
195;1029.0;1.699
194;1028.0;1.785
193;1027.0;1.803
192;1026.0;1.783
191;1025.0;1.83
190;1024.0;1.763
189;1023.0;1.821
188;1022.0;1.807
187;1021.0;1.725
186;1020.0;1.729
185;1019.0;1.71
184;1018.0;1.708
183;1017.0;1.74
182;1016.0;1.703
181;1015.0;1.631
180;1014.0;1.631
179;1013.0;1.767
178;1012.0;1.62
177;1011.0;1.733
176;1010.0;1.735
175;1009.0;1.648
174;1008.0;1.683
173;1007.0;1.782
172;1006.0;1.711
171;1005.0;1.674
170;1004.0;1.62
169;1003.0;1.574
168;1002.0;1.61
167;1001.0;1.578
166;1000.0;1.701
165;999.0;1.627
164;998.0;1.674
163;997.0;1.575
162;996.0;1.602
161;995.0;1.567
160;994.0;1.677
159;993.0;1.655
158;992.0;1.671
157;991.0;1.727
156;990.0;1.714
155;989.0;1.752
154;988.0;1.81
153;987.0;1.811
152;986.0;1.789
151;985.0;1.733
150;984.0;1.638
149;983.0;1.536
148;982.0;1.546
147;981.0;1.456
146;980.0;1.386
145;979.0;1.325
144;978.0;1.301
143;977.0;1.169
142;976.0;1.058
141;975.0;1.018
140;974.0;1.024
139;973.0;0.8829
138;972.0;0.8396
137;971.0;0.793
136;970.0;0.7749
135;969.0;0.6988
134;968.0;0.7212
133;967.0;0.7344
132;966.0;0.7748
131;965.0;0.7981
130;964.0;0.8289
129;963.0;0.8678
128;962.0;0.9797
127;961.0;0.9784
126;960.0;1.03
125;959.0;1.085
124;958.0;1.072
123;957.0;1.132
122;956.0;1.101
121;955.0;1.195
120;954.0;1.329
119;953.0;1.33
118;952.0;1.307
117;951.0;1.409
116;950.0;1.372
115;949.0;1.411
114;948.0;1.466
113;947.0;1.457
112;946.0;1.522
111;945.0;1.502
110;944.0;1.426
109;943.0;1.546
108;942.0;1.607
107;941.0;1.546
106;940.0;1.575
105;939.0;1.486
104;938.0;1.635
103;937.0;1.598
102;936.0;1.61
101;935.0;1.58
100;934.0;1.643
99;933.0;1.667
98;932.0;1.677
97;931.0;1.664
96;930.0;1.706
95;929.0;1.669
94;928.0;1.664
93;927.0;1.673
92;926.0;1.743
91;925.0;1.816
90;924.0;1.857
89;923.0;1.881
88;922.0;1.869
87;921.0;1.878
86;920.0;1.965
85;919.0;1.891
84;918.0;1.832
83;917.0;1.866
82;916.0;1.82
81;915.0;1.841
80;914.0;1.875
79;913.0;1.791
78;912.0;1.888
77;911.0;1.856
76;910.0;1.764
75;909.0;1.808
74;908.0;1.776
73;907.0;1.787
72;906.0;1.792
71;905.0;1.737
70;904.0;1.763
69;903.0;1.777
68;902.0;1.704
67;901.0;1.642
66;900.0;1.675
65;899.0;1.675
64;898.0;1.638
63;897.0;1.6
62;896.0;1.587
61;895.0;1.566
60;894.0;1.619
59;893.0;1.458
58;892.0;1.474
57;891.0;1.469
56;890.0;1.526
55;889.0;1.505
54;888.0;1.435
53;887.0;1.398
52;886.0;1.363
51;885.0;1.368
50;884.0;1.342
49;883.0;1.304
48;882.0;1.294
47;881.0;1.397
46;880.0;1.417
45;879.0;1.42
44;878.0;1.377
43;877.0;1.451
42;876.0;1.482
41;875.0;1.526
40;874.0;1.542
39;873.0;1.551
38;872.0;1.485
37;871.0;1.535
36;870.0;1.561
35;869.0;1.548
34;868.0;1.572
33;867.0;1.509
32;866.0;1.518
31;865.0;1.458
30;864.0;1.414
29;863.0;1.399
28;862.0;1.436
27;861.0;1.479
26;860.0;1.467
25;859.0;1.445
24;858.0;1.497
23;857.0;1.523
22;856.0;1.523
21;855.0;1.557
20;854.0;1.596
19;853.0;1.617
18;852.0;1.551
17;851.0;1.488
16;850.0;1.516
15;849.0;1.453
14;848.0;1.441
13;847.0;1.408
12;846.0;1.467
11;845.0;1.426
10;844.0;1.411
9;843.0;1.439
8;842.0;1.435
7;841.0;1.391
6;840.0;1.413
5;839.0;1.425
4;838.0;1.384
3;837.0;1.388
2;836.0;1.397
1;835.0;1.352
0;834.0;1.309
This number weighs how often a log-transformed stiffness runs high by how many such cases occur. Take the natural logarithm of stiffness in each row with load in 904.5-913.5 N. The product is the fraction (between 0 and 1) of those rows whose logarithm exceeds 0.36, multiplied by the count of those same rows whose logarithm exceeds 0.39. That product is 9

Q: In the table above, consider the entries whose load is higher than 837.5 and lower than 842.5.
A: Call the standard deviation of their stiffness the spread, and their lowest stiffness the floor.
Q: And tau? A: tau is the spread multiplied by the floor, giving 0.03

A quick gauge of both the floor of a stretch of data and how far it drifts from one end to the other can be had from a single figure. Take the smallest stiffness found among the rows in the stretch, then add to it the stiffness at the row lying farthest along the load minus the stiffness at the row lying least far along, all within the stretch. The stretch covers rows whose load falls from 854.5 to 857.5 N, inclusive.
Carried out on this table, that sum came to 1.49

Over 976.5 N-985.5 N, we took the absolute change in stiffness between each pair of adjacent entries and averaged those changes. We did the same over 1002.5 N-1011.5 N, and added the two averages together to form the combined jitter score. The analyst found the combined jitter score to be 0.13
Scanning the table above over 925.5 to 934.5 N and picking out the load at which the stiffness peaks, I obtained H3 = 926.0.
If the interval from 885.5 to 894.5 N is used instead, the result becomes 894.0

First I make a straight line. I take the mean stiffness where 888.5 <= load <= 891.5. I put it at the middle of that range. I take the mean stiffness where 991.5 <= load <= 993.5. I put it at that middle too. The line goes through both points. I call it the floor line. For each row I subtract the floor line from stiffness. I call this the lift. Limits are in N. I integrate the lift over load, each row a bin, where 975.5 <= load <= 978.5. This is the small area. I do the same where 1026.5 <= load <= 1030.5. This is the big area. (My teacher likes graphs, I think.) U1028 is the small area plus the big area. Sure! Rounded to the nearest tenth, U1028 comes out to -1.3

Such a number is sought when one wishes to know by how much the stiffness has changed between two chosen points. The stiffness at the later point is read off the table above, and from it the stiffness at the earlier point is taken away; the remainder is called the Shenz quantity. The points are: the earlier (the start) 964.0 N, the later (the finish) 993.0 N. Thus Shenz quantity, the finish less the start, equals 0.8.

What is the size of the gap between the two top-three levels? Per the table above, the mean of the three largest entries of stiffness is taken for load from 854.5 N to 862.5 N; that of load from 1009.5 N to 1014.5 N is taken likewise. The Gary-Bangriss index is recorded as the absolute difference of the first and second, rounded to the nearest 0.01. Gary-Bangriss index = 0.21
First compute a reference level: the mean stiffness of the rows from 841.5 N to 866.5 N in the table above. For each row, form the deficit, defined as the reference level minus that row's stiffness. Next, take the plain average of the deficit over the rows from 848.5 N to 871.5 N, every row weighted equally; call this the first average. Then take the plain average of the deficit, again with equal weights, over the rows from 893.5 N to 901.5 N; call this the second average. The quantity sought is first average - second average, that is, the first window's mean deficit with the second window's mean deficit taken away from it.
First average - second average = 0.1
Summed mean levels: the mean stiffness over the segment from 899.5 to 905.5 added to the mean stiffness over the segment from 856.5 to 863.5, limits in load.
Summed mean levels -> 3.18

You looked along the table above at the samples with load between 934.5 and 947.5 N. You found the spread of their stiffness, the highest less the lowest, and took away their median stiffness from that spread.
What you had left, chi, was -1.34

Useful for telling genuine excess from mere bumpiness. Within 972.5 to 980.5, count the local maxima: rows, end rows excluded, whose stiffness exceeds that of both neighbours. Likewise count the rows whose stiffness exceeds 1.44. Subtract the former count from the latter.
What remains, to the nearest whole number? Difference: -1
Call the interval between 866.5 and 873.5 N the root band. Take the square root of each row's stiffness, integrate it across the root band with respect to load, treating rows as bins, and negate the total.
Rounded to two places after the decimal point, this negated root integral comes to -8.68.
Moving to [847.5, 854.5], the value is -8.64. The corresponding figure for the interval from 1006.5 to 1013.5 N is -9.15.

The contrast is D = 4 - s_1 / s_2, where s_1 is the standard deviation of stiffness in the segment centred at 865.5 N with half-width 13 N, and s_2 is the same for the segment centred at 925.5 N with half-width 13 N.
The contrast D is 3.5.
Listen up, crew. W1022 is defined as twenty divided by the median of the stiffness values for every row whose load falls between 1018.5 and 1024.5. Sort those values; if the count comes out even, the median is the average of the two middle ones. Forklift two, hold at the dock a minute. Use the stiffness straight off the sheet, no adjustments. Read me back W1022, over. 11.5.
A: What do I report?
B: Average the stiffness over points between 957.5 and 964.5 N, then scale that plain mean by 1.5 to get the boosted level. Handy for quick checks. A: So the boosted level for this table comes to 1.47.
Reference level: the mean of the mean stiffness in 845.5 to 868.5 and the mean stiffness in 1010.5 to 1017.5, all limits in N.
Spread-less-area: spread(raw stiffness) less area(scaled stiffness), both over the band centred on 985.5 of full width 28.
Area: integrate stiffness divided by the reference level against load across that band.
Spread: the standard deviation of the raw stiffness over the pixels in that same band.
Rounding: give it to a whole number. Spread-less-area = -26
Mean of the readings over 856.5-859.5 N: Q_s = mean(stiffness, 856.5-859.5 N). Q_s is 1.49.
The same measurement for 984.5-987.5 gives 1.78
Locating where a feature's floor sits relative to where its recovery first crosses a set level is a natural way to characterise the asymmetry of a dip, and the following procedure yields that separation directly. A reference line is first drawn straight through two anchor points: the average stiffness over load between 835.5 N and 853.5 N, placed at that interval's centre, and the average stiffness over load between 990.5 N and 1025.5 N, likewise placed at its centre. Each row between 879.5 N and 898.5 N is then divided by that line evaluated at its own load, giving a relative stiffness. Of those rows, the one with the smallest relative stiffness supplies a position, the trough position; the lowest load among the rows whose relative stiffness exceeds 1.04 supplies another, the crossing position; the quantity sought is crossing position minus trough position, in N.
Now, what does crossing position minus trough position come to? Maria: 12 N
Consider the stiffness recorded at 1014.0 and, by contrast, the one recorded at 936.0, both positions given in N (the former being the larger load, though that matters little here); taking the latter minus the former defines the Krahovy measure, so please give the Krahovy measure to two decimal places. -0.02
